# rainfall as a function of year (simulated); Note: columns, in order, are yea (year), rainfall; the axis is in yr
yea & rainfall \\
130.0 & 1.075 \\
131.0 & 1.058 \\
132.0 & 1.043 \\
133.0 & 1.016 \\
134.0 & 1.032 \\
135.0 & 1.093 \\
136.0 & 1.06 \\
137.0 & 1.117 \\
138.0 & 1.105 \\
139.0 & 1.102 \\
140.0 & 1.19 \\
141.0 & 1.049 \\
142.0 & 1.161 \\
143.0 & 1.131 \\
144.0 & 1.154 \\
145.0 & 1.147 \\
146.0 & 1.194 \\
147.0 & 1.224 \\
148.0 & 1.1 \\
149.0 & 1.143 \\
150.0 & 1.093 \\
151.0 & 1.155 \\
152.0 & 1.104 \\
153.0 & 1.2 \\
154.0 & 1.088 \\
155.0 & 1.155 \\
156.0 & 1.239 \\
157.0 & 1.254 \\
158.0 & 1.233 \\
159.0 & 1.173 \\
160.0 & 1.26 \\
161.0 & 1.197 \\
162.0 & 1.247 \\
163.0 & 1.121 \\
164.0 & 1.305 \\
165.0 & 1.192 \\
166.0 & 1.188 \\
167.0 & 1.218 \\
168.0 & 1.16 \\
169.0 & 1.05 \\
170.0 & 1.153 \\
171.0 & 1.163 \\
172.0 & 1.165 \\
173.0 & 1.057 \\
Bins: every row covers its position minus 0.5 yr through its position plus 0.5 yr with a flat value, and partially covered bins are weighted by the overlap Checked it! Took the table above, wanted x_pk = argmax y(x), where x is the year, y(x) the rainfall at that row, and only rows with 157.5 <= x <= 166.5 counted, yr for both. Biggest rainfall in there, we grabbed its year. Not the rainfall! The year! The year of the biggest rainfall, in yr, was 164.0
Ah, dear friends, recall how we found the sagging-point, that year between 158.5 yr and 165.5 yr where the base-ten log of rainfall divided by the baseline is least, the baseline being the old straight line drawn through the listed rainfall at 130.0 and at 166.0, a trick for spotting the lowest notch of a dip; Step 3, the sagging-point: 163.0 yr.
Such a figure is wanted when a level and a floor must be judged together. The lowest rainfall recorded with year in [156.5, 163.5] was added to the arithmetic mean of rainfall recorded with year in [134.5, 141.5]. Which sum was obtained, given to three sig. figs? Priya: 2.22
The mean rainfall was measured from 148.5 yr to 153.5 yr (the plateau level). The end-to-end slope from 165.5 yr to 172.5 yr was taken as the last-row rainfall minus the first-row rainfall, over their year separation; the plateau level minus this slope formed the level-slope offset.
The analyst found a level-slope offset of 1.14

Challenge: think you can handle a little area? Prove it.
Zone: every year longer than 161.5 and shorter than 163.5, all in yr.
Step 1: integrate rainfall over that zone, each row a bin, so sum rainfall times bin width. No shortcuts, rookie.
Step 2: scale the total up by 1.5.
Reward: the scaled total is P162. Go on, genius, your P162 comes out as 3.55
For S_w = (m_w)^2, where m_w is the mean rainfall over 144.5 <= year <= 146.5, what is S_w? 1.37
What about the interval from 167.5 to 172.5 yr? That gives 1.30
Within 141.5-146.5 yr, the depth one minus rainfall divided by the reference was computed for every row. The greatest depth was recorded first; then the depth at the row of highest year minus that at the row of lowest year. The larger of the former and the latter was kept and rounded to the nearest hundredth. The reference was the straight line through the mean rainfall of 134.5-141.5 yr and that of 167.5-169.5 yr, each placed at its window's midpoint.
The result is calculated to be -0.03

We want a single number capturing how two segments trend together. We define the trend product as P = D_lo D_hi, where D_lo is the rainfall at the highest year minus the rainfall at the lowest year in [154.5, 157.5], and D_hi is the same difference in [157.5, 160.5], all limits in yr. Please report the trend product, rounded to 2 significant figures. 0.0027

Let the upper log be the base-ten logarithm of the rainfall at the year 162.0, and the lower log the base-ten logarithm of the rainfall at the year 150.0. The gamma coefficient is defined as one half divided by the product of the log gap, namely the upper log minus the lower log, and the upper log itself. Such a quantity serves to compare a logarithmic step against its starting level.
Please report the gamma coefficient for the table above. 91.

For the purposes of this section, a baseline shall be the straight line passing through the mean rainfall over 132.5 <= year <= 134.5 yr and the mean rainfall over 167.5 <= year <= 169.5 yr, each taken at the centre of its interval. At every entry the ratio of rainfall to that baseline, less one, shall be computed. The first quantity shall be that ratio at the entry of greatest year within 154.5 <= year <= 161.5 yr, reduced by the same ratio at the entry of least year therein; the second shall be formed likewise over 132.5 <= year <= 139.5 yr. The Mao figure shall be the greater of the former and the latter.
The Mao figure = 0.07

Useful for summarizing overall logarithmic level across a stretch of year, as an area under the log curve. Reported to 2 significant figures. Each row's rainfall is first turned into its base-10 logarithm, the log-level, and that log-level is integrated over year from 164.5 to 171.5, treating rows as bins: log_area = 0.45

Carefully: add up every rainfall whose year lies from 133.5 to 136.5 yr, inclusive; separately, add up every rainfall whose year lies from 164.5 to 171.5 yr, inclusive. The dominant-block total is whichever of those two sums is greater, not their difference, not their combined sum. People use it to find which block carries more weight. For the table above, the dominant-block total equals 8.1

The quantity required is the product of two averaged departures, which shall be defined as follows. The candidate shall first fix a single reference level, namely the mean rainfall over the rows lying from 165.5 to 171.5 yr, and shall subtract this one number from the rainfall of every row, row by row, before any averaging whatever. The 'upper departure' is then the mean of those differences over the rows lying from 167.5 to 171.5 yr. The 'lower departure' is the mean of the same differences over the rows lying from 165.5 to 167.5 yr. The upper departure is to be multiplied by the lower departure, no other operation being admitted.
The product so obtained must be -0.0011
